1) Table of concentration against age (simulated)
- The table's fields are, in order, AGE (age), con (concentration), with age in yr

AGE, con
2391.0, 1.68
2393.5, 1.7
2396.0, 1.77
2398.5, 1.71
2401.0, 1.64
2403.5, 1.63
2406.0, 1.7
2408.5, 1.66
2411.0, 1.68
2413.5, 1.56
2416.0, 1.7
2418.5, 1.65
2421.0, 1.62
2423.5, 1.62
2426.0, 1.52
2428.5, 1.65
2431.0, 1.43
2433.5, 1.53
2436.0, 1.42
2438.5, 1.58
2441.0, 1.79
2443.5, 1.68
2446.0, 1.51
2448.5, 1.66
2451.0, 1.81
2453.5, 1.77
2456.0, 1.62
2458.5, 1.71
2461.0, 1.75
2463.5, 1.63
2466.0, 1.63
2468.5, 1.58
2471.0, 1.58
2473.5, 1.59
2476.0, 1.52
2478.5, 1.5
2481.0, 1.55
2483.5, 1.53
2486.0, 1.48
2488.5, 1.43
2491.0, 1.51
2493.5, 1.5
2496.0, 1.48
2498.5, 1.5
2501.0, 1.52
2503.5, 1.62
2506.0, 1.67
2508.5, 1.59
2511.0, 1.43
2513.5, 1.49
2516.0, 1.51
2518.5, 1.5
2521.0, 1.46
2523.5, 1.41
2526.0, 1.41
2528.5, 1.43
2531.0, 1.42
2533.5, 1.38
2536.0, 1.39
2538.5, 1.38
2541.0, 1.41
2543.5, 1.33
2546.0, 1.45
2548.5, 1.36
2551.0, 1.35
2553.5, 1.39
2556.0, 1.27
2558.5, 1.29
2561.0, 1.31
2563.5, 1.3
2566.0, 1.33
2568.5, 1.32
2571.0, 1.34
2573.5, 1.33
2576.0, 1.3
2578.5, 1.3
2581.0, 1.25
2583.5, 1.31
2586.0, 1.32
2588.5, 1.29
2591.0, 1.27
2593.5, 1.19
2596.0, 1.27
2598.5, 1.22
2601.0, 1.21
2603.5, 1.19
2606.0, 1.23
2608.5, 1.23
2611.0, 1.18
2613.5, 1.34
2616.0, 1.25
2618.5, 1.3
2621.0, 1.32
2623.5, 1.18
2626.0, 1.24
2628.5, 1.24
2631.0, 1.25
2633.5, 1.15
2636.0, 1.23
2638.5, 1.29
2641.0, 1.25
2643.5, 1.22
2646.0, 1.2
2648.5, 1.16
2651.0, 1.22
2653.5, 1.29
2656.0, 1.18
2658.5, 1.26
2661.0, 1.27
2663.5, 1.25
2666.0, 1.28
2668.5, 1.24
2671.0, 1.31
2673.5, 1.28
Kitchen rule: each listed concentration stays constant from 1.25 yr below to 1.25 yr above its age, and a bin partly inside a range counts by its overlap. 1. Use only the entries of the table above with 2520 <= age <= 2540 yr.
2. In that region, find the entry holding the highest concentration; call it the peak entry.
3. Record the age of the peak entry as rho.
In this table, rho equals 2521.0 yr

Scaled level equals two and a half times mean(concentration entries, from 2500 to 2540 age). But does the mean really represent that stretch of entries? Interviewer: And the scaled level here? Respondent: 3.69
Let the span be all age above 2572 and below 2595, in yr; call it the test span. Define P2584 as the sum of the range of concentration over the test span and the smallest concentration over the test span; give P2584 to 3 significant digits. 1.33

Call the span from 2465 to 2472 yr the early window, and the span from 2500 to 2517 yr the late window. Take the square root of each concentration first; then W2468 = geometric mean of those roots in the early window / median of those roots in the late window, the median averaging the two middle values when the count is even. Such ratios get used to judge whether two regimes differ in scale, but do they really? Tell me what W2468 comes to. 1.02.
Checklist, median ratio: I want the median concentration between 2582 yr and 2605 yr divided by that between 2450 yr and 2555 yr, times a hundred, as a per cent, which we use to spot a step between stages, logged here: 85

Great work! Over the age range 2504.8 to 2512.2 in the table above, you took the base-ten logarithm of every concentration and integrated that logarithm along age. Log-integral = 1.4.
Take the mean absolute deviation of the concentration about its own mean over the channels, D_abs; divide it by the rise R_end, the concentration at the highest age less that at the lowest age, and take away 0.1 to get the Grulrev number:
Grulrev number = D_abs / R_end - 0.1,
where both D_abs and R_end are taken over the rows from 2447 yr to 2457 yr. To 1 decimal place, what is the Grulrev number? -2.0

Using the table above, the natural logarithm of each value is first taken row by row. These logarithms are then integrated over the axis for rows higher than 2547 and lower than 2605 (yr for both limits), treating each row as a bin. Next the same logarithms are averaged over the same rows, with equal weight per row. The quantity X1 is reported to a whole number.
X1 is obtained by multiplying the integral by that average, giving 4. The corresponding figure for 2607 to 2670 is 3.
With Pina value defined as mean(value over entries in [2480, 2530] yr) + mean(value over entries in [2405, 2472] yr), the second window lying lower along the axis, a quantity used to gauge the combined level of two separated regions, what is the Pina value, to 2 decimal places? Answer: 3.13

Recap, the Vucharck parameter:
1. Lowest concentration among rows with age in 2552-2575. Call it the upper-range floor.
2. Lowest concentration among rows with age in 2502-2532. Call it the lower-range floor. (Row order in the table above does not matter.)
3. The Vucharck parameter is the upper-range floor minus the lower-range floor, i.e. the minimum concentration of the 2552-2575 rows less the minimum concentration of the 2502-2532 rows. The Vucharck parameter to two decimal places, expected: -0.14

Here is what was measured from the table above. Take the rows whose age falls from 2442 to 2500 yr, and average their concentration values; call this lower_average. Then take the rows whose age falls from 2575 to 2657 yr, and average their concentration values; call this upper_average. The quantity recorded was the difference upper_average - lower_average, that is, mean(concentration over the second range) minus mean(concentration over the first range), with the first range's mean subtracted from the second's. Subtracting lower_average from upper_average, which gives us -0.34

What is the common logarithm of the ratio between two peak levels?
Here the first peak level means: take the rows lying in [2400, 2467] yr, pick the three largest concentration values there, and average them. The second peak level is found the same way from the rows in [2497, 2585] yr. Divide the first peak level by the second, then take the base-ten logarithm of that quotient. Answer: 0.04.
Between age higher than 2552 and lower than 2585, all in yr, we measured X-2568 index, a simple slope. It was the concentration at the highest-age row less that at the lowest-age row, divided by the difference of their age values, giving -0.0027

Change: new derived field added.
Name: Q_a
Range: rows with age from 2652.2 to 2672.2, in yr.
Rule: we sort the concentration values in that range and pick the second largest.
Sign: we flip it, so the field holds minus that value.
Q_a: -1.29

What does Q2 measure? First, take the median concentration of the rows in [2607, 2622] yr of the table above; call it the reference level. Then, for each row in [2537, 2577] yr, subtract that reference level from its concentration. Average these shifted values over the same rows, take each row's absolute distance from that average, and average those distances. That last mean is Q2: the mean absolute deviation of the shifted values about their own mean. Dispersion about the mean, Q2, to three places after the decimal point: 0.037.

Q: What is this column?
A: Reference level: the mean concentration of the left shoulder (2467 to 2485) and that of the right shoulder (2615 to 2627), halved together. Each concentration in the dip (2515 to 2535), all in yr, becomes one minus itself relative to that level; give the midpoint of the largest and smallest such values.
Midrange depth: -0.03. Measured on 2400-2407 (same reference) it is -0.19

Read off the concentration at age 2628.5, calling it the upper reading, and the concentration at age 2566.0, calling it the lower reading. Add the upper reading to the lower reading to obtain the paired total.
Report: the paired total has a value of 2.6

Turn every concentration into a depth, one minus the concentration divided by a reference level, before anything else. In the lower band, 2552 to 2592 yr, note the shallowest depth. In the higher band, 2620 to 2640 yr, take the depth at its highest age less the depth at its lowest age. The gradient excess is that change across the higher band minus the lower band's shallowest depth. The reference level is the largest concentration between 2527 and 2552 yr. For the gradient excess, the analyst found -0.02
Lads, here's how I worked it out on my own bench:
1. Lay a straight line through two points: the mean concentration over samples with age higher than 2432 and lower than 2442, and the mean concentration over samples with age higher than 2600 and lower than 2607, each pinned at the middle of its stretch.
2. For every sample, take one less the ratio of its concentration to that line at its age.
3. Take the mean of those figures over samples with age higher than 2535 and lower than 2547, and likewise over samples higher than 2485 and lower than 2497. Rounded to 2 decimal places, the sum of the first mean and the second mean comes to -0.05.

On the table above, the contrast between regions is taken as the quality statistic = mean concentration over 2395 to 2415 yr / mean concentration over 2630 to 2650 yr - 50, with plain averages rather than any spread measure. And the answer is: -48.6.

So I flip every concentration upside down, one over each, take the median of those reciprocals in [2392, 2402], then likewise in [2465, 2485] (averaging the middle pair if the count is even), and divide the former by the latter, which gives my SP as 0.92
